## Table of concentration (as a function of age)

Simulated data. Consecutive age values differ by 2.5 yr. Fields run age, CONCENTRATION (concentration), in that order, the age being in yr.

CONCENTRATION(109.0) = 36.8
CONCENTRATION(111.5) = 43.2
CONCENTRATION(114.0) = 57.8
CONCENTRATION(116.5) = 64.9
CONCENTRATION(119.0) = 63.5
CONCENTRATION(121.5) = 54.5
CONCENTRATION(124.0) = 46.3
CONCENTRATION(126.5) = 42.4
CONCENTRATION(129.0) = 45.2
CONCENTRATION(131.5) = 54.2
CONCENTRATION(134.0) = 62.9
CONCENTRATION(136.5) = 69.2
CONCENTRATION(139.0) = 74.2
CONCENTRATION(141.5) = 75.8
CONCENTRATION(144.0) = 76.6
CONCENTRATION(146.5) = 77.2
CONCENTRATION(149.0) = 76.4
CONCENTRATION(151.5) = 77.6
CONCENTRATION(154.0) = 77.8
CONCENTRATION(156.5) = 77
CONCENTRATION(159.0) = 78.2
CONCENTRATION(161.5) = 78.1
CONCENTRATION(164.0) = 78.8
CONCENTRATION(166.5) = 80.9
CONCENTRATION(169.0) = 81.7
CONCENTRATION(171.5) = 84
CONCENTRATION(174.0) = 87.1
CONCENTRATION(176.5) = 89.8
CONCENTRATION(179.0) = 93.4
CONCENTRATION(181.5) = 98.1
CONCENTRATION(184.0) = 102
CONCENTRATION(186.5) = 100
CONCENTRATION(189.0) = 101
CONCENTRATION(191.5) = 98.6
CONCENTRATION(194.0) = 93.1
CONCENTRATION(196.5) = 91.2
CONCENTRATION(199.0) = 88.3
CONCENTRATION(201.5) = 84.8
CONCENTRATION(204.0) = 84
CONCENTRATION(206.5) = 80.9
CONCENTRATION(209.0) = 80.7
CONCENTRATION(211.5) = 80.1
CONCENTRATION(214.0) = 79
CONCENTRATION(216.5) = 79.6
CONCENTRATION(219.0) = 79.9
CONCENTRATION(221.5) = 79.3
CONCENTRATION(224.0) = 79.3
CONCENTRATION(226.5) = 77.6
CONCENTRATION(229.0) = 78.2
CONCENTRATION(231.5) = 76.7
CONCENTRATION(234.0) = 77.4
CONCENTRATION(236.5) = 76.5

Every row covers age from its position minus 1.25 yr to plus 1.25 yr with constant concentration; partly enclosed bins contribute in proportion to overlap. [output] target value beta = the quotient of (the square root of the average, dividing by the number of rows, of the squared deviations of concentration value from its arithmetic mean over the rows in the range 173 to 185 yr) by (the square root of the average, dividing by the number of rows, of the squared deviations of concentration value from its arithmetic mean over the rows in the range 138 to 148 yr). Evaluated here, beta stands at 4.8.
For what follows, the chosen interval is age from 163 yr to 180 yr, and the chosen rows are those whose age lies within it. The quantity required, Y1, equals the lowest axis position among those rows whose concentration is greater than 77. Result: 164.0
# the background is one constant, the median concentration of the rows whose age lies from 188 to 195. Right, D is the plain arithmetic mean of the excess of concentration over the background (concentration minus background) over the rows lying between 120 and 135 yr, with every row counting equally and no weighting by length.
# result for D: -48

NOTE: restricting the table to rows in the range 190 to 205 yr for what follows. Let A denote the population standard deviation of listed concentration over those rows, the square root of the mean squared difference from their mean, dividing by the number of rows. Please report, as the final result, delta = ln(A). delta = 1.6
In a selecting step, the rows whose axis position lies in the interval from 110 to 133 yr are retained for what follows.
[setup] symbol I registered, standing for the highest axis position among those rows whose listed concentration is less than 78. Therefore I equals 131.5 yr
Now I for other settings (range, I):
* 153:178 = 156.5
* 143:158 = 156.5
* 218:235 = 234.0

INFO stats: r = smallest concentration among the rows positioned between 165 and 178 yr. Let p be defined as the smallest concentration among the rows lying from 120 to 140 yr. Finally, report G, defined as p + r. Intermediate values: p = 42.4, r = 80.9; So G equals 123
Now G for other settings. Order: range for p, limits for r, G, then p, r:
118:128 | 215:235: 119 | 42.4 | 76.7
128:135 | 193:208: 126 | 45.2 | 80.9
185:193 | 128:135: 144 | 98.6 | 45.2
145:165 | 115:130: 119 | 76.4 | 42.4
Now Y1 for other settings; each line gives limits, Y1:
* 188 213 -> 189.0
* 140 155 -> 146.5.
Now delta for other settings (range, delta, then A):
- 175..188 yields 1.5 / 4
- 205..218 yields -0.4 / 1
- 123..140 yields 2.5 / 12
